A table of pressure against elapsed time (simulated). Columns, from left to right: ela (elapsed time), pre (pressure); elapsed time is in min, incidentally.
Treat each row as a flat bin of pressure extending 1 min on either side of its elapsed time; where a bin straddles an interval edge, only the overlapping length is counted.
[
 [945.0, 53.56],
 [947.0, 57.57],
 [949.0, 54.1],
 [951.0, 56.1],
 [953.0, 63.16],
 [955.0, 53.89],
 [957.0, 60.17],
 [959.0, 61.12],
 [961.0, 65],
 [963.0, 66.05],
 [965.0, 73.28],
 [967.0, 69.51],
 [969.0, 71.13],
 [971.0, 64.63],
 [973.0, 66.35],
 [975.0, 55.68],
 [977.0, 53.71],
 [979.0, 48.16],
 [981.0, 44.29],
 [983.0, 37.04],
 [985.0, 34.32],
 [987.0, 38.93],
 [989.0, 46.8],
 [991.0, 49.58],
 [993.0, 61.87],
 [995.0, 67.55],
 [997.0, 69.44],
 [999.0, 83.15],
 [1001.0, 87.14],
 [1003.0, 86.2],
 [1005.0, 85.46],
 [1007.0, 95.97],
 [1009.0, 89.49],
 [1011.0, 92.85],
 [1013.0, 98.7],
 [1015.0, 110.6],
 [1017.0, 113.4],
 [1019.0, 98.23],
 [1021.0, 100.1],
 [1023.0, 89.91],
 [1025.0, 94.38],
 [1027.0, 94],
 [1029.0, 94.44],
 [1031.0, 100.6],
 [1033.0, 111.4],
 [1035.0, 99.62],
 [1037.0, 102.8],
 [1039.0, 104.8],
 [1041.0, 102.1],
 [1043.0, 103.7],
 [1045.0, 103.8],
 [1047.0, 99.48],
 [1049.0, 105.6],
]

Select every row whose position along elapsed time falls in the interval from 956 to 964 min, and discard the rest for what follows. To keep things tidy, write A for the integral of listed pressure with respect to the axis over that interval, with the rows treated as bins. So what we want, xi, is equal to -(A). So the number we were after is -505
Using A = 505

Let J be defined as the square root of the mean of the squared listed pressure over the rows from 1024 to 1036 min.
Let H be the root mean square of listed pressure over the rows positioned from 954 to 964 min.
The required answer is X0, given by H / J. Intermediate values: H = 61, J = 99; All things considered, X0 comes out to 0.6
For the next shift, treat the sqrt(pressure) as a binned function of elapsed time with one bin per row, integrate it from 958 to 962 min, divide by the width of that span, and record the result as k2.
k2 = 7.9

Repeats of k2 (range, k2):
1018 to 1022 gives 10.0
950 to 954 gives 7.7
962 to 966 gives 8.3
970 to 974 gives 8.1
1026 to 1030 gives 9.7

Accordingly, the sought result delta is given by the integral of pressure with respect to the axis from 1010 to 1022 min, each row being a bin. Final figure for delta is 1228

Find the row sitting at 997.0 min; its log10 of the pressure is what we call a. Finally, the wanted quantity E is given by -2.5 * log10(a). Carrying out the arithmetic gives -0.66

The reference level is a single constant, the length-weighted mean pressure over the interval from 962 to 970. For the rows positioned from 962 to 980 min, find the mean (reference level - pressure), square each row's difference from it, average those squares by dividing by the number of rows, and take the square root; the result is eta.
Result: 8.1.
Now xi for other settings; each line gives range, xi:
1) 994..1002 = -615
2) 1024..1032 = -767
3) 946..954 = -462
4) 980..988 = -309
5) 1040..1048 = -818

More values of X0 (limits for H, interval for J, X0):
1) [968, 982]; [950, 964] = 1.0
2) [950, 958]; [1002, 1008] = 0.7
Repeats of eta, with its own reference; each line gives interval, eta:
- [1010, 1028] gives 7.5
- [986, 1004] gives 16.8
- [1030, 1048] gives 3.4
